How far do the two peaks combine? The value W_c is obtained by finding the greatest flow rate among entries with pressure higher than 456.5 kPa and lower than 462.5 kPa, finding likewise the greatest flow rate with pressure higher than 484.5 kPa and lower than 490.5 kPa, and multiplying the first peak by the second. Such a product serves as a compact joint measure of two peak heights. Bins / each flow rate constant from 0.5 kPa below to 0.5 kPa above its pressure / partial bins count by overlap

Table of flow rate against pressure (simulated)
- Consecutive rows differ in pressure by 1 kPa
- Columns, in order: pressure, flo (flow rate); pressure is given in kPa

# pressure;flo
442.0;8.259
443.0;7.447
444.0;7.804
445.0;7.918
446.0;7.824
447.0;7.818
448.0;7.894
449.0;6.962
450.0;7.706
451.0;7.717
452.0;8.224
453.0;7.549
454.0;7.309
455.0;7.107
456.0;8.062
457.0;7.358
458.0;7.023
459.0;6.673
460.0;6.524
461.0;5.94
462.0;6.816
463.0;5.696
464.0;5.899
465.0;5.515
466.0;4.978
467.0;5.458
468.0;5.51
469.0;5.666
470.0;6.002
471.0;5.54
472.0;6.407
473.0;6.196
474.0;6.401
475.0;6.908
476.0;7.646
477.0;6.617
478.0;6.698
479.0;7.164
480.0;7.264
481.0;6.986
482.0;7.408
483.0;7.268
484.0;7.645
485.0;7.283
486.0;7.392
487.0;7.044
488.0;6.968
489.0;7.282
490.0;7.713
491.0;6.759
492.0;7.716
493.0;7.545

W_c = 56.8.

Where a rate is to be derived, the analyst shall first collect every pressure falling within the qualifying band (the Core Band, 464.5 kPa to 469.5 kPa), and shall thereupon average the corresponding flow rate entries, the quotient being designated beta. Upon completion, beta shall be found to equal 5.4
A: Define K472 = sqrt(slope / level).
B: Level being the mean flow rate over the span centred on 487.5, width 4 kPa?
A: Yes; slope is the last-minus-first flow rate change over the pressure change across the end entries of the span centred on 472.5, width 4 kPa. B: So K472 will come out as 0.20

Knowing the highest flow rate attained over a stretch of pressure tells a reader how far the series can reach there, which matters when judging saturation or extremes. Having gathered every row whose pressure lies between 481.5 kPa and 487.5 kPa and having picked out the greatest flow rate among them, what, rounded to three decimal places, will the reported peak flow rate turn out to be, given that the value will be 7.645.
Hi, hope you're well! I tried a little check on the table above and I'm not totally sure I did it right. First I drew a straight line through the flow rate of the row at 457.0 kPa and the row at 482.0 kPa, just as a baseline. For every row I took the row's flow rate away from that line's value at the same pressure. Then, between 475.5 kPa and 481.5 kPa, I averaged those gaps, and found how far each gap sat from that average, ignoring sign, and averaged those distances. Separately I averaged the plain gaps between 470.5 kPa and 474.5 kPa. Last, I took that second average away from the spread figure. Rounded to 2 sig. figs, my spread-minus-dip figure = -0.96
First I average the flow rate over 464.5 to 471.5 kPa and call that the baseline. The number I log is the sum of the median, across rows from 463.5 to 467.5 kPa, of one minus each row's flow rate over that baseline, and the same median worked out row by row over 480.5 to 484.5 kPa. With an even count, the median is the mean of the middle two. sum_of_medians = -0.32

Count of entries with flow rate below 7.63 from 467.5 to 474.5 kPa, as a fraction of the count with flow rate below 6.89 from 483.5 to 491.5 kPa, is 7.0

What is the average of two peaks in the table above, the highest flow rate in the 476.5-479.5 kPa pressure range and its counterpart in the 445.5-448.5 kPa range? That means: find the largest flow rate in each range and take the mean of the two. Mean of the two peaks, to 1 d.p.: 7.5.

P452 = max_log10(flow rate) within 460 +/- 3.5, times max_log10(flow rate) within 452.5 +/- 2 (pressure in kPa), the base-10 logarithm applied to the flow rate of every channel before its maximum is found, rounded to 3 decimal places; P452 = 0.793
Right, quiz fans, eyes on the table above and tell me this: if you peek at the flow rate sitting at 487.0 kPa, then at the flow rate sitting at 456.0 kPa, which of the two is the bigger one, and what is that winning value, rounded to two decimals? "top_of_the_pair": 8.06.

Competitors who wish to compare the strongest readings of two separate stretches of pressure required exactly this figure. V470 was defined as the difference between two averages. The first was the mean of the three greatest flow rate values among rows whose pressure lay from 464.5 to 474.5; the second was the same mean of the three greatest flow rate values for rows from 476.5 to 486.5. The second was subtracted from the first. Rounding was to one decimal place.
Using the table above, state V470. -1.1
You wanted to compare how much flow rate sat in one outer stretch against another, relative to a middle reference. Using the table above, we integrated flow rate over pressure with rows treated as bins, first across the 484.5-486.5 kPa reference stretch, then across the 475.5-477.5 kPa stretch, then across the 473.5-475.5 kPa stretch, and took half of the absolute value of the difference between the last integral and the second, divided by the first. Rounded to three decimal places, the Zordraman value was 0.033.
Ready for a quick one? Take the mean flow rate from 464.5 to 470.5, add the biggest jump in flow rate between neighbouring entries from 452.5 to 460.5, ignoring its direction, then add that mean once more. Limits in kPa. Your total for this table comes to 12.0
